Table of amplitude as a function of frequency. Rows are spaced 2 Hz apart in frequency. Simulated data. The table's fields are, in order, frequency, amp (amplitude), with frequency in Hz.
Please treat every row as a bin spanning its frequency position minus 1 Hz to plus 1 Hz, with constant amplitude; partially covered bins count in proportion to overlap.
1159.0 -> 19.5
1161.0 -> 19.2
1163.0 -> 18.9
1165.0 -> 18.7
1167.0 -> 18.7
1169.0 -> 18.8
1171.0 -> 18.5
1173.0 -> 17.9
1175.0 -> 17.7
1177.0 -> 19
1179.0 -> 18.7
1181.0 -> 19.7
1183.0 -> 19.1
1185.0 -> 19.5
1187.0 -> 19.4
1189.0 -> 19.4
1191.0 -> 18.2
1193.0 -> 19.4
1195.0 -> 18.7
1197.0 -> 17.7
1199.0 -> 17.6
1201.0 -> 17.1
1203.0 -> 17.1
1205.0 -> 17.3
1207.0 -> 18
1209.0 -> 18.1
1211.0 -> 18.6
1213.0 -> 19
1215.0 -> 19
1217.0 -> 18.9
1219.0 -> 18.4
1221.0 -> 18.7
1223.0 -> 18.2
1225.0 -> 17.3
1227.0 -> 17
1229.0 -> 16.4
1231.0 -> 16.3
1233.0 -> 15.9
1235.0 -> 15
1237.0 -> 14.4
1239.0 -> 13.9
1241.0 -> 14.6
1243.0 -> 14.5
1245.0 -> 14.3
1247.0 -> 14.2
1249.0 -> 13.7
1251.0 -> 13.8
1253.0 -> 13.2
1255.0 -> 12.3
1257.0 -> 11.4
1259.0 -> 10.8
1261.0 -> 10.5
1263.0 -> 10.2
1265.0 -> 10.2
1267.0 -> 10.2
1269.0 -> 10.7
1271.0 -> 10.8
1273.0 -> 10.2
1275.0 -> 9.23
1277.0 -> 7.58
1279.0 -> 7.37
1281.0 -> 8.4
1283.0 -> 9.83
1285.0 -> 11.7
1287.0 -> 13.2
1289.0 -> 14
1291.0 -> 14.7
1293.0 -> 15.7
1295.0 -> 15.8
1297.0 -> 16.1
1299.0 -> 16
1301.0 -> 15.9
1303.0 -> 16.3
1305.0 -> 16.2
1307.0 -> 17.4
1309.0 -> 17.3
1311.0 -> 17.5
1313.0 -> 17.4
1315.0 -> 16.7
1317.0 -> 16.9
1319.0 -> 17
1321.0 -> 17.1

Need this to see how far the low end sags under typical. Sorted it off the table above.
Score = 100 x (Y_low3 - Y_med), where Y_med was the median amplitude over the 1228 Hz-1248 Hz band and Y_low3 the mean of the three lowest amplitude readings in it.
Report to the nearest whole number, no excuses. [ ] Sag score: -42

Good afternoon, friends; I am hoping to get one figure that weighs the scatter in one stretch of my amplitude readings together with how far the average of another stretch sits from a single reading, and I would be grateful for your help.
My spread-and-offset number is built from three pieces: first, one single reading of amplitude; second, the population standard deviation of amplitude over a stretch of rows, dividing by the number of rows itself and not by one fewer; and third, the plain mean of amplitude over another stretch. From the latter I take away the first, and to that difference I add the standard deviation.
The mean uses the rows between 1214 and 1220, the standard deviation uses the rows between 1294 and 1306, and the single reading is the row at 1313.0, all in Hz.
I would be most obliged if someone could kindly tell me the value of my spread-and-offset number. 1.5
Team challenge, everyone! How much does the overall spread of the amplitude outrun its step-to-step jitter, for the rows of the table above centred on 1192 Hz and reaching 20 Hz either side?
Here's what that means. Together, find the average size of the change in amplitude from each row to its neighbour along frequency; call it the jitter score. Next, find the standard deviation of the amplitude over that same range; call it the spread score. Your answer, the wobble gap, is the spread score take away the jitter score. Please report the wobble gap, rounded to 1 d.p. 0.3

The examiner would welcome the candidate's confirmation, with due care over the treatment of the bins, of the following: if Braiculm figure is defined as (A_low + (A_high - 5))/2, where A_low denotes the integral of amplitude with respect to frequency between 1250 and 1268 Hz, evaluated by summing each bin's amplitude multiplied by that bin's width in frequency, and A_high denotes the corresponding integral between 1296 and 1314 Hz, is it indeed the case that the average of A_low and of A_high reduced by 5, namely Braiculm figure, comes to 250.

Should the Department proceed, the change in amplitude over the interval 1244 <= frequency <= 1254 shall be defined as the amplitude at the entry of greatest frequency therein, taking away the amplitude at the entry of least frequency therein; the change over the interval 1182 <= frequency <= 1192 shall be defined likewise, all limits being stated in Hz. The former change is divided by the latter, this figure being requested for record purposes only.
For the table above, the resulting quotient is 1.2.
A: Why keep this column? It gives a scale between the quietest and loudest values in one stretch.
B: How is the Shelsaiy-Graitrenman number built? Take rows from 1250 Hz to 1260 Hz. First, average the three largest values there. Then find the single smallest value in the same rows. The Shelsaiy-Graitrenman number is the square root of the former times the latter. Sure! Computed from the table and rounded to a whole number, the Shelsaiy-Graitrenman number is 12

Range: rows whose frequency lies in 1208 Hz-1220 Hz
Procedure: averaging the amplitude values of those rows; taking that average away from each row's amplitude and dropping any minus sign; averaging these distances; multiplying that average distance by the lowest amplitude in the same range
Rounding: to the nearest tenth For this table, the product 5.4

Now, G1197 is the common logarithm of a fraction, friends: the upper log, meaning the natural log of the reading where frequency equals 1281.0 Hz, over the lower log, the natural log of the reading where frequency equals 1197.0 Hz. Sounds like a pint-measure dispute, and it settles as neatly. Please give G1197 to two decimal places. -0.13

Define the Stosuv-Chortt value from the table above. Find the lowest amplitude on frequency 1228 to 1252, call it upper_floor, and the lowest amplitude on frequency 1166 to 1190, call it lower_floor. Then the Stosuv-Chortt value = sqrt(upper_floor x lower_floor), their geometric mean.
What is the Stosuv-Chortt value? 15.6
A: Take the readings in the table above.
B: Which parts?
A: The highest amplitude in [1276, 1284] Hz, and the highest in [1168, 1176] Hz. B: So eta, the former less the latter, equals -9.0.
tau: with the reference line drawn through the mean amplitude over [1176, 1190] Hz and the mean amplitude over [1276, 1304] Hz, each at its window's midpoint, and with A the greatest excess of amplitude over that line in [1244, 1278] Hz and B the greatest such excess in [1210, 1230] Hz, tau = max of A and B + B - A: 4.6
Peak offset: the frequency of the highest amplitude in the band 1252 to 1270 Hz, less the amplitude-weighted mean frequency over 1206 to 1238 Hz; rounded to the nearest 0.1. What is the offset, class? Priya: 31.6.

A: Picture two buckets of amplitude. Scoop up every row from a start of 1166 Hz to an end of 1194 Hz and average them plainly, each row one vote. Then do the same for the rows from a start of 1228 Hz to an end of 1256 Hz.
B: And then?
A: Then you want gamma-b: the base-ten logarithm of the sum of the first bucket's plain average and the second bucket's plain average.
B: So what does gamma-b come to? 1.52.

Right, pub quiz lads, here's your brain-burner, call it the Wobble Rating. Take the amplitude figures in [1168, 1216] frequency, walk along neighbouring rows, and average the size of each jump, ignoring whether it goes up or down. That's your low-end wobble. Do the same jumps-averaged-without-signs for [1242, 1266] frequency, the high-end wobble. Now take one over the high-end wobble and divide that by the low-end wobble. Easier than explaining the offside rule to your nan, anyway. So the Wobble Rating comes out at 4.9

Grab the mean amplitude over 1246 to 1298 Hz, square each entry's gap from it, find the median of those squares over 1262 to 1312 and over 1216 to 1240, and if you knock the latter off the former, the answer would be -13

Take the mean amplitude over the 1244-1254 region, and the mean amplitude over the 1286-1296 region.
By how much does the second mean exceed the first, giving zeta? 1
